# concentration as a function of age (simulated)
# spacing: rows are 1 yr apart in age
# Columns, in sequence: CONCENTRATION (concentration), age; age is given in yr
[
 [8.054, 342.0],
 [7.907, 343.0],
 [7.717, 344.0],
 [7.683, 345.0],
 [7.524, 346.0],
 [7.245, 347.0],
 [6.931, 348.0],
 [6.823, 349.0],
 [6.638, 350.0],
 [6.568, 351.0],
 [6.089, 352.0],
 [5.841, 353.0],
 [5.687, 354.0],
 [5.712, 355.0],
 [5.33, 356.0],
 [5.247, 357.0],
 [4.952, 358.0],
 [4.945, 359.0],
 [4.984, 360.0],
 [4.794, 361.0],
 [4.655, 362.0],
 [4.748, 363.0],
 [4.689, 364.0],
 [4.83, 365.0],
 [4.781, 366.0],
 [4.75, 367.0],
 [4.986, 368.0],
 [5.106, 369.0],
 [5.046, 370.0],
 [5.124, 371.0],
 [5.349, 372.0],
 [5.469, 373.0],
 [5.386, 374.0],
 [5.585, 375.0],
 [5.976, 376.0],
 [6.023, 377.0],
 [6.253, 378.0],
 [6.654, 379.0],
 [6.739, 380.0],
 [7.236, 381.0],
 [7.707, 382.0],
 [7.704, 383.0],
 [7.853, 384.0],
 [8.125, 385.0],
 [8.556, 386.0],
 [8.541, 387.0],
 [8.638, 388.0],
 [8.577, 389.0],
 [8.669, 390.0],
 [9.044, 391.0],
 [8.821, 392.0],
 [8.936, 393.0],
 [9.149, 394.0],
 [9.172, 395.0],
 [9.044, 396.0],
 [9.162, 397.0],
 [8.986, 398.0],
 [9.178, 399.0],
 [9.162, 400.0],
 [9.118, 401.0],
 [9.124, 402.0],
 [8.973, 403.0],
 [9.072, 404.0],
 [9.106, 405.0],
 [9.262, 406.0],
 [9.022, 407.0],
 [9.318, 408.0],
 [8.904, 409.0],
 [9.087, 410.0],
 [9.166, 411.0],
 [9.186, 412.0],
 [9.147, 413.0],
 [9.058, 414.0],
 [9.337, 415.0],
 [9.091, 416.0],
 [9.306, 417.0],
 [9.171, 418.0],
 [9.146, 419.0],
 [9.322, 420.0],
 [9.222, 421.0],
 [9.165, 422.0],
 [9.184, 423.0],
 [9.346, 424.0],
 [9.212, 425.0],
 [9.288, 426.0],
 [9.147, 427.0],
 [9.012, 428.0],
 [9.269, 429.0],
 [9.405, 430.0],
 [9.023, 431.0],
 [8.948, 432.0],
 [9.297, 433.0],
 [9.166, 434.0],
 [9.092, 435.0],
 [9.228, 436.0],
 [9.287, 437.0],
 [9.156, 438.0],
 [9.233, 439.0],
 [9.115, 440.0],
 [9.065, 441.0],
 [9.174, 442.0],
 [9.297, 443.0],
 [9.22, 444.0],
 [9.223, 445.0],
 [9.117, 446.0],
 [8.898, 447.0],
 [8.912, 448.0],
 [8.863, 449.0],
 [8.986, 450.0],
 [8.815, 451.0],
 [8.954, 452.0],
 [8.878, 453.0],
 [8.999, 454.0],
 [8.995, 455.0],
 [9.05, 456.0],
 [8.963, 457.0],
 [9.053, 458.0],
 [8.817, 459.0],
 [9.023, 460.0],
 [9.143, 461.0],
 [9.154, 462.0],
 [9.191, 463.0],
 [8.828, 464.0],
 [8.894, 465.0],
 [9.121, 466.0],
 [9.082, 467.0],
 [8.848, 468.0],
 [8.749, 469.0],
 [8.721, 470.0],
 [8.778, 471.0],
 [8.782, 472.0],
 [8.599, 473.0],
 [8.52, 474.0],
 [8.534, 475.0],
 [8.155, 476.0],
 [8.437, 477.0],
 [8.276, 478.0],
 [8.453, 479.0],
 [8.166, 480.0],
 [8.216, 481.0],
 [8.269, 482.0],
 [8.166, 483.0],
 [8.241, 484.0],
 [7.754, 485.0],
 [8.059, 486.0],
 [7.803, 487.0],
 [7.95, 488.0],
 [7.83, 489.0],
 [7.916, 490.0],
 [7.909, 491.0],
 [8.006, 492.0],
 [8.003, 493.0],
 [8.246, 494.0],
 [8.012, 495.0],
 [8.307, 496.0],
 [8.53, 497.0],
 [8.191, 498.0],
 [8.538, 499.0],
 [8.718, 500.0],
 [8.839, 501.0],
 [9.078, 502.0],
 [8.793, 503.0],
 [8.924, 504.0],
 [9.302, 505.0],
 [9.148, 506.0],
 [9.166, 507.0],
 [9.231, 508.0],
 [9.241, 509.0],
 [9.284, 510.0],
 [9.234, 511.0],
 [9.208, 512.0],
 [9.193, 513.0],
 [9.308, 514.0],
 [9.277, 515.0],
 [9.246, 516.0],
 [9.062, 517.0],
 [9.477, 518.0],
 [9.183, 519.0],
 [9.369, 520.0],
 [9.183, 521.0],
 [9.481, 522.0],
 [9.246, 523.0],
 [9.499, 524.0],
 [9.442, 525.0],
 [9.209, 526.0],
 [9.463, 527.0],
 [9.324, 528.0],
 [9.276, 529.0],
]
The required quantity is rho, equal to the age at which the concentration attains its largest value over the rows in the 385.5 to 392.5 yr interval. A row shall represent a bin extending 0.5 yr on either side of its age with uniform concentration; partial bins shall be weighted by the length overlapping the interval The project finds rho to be 391.0 yr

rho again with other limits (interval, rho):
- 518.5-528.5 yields 524.0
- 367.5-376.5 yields 376.0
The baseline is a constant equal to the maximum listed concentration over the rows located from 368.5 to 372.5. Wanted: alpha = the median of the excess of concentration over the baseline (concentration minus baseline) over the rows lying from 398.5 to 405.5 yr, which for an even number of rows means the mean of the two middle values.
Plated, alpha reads 3.77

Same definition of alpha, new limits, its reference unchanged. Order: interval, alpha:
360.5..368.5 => -0.58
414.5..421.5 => 3.87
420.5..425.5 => 3.86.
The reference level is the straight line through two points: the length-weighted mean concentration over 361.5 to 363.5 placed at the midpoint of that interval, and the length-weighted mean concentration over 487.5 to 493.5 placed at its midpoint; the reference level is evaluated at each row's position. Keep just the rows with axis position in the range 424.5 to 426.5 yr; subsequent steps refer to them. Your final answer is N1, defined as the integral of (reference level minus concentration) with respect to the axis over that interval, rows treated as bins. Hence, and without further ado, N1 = -6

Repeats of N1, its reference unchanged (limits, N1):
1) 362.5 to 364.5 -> 0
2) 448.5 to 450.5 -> -4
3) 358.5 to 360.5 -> -1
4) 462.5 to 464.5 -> -4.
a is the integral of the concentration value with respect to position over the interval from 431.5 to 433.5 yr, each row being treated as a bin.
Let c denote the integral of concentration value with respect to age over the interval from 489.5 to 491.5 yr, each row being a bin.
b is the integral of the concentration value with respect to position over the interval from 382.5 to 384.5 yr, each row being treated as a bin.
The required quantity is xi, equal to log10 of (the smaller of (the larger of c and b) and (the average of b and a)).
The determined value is 1.20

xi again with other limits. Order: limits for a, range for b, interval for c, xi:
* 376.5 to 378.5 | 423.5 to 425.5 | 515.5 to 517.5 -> 1.19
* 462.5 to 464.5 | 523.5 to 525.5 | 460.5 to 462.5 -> 1.27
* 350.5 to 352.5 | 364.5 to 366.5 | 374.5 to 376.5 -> 1.05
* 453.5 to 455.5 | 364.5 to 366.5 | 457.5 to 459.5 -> 1.14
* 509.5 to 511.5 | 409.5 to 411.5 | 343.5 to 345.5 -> 1.26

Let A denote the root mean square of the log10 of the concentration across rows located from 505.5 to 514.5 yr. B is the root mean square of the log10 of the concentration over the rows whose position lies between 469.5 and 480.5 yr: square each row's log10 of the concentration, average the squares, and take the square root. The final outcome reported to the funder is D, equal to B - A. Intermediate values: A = 0.96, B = 0.93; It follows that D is -0.04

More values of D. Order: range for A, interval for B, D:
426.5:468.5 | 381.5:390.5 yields -0.04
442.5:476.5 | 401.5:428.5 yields 0.01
